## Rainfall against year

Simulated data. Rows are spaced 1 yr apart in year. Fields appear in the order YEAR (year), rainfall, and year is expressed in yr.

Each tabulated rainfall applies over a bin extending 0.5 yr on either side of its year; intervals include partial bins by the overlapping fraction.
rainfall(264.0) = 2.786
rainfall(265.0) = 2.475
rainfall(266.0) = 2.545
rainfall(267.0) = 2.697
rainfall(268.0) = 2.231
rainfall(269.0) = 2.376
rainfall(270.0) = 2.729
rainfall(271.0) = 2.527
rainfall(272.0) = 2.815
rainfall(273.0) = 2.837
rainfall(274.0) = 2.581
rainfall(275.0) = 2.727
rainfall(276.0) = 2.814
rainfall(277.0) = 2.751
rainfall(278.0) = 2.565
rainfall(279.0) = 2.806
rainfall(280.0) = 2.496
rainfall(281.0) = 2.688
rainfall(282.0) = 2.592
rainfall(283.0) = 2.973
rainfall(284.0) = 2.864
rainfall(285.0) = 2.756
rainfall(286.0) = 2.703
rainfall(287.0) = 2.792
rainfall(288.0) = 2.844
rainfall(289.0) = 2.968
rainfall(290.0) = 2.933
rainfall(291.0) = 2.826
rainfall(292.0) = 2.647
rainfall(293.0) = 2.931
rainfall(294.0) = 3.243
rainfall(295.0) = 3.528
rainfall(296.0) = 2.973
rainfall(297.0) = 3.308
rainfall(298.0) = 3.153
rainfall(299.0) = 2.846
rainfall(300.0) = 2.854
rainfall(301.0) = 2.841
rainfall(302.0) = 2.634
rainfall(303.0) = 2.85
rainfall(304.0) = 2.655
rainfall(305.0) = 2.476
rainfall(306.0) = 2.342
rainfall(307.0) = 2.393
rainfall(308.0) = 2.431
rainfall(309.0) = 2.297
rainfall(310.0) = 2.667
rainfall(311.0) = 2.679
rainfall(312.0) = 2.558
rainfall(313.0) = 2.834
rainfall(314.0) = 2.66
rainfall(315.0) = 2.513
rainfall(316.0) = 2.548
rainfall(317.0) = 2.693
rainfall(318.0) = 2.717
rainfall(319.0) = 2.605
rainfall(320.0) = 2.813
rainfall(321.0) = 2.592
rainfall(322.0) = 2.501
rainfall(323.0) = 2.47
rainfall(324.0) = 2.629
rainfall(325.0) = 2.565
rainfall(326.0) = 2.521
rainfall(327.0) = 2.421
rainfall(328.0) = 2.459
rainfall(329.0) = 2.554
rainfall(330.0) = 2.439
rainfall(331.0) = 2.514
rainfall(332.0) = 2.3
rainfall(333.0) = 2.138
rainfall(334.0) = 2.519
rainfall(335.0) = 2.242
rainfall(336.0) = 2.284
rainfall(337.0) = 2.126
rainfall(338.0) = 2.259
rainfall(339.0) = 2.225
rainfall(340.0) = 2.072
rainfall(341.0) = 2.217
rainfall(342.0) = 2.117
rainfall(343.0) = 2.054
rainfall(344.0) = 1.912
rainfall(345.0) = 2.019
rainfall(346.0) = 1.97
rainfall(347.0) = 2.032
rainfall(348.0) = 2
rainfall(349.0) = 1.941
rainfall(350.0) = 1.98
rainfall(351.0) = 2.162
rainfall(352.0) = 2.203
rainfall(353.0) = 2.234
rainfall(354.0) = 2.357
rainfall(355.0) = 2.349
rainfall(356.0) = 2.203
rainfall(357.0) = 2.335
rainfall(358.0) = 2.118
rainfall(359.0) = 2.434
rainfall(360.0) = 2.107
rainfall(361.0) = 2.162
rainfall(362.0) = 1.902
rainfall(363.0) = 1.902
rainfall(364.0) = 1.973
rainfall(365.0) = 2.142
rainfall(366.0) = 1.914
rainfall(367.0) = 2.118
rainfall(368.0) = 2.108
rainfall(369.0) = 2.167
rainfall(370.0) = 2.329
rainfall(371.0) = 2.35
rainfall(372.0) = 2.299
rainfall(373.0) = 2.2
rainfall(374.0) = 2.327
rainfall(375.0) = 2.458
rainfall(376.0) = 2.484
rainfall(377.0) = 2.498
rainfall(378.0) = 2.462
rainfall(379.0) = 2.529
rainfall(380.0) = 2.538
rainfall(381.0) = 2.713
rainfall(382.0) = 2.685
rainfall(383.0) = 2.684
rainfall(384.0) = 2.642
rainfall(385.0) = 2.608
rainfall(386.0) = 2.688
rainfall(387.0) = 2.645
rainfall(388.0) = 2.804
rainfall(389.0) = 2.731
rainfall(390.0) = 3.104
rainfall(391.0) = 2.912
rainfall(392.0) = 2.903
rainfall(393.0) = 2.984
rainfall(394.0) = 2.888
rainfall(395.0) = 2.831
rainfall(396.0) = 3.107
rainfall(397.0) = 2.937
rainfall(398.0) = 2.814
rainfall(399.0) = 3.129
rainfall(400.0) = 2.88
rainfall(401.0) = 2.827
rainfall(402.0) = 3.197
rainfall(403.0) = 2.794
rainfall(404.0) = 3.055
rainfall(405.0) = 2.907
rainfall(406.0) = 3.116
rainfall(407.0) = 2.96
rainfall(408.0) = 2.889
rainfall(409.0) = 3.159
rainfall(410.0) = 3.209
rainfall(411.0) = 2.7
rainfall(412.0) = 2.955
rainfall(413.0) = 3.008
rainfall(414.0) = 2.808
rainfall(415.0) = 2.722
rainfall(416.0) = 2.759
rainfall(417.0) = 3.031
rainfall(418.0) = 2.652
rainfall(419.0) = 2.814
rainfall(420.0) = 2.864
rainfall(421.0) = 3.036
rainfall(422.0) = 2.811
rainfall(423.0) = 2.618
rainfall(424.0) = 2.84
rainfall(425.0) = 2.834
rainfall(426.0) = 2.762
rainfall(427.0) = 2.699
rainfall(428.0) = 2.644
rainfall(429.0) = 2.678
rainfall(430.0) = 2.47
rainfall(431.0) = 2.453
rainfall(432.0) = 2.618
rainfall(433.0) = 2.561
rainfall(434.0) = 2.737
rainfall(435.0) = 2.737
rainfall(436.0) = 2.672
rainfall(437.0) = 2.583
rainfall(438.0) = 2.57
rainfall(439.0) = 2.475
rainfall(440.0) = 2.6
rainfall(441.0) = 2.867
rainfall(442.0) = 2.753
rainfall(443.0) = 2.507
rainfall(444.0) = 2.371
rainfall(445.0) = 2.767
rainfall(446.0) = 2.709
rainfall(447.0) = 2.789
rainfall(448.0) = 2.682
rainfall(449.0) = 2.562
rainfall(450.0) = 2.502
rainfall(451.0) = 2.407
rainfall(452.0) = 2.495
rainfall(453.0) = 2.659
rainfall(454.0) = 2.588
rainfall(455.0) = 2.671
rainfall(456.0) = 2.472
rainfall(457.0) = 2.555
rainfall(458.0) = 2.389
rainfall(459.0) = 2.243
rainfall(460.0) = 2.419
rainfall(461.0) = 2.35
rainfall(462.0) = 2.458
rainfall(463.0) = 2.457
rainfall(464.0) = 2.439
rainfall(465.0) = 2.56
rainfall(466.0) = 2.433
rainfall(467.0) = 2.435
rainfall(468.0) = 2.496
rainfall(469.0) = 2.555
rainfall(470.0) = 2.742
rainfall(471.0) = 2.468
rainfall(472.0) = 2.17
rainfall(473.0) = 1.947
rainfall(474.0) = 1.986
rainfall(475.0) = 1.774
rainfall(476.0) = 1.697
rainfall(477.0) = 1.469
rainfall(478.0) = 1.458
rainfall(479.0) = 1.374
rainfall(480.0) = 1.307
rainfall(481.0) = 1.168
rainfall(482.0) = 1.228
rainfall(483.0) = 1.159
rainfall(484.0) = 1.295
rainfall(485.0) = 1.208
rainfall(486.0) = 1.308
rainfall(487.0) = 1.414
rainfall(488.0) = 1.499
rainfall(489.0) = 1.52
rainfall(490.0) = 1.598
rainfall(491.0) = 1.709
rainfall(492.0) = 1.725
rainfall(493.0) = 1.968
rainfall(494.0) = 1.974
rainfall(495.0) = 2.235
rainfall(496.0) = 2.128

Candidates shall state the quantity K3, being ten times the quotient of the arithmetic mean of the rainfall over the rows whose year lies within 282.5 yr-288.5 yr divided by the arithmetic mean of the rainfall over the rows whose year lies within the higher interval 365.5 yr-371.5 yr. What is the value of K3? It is 13.0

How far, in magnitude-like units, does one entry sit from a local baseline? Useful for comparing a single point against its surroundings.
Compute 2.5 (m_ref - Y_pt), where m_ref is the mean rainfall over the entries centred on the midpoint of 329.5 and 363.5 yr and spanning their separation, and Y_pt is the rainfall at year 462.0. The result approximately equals -0.7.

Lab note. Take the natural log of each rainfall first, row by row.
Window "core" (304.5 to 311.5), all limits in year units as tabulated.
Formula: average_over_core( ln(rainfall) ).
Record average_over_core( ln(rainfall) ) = 0.90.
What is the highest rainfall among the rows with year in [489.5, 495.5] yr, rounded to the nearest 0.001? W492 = 2.235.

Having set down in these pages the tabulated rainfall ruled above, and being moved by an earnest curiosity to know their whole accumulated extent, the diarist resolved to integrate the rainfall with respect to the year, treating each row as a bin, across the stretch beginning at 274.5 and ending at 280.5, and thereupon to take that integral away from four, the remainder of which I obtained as -12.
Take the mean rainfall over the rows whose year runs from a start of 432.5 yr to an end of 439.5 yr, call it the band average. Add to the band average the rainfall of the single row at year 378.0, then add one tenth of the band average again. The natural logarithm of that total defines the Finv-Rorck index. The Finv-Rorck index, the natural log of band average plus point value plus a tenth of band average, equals 1.68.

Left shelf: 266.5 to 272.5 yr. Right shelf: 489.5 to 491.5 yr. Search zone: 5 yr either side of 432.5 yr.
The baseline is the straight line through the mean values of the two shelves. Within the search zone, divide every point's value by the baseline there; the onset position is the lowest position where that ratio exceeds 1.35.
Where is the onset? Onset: 428.0 yr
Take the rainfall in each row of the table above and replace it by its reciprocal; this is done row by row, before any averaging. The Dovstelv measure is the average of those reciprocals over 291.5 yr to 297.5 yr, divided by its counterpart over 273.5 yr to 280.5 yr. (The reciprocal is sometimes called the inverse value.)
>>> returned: 0.87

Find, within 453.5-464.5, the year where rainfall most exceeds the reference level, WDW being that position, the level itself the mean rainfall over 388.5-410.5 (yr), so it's 455.0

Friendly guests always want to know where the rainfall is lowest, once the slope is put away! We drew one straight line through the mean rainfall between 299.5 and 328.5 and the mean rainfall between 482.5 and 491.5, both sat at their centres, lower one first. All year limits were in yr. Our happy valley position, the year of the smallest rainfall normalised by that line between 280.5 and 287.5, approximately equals 282.0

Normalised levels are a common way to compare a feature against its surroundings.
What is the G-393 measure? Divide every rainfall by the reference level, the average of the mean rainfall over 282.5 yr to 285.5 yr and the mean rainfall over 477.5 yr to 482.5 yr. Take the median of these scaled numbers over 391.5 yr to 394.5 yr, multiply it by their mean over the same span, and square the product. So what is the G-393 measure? 3.8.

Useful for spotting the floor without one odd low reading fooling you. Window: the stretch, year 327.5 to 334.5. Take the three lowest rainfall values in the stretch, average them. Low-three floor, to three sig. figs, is 2.29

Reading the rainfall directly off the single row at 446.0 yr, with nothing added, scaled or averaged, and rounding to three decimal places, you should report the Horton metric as 2.709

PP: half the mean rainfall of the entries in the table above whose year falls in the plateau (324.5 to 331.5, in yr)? 1.25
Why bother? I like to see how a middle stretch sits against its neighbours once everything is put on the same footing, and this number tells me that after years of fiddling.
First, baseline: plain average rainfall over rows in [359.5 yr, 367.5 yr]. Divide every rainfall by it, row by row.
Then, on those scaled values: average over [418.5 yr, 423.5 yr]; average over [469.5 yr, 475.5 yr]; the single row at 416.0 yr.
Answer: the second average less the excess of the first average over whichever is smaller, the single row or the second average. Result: 0.8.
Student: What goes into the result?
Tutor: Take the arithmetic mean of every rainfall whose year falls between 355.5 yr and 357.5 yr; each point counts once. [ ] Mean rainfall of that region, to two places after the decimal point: 2.27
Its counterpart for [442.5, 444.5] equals 2.44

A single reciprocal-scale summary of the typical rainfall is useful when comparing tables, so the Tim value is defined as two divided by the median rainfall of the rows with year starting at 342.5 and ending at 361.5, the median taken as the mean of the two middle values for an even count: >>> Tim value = 0.94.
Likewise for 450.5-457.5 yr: 0.78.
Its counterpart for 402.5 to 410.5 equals 0.67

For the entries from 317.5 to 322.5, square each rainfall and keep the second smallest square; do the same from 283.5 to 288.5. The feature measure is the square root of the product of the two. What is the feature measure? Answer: 7.14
